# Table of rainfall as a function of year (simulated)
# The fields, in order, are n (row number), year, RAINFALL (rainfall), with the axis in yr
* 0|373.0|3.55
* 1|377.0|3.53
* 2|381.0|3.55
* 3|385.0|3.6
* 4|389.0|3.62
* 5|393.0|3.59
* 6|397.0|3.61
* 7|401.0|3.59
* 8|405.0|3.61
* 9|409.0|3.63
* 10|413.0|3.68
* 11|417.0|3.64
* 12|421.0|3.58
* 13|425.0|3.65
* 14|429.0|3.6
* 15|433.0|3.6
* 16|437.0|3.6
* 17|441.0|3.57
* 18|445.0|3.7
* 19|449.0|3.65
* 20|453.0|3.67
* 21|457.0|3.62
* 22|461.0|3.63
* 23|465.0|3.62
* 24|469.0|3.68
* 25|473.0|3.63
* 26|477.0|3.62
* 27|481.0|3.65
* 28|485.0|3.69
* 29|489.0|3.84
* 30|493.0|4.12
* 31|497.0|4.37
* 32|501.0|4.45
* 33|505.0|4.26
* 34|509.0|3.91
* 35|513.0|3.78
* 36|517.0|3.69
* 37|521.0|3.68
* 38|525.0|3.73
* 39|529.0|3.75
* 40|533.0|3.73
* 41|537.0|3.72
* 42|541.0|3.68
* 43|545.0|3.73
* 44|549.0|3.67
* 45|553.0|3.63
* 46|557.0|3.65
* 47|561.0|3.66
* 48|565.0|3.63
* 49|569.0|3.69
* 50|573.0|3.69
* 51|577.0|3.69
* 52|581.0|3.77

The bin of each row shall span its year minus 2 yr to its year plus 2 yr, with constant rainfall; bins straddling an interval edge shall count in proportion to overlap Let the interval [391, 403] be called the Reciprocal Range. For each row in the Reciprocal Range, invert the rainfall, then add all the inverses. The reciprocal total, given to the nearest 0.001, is 0.834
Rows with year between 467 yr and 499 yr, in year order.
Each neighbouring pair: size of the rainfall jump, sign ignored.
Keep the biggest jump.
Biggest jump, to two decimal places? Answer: 0.28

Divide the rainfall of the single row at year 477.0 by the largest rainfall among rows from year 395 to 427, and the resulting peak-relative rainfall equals 0.98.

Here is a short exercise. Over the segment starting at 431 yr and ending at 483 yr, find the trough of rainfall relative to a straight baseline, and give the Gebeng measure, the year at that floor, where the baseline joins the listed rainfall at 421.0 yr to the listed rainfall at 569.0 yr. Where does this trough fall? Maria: 441.0 yr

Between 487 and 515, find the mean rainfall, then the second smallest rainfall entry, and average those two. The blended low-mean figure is 3.97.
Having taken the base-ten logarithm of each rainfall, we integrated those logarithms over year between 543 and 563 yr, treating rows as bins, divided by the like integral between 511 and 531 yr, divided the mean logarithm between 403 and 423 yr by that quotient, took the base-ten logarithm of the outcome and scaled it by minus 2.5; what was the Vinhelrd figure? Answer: 0.617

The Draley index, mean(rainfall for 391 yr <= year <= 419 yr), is 3.62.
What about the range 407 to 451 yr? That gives 3.63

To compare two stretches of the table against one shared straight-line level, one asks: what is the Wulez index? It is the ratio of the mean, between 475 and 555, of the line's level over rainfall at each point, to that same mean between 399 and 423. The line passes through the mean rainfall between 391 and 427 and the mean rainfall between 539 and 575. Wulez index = 0.96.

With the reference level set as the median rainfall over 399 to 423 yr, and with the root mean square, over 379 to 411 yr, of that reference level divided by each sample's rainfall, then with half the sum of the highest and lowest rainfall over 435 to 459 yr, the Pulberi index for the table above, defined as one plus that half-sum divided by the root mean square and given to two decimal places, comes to 4.61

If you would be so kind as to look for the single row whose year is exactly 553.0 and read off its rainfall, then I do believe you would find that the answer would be 3.63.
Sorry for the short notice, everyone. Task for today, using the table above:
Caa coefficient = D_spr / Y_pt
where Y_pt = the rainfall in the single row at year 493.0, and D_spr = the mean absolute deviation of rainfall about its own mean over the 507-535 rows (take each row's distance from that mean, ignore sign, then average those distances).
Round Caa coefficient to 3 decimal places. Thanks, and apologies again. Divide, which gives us 0.013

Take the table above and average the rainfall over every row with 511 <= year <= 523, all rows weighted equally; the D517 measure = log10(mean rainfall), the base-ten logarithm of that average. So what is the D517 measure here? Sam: 0.570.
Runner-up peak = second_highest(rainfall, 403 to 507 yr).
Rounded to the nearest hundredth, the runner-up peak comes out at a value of 4.37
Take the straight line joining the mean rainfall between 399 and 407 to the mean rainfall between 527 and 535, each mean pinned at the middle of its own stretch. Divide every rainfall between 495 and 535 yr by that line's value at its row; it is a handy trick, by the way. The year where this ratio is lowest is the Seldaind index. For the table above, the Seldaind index 521.0 yr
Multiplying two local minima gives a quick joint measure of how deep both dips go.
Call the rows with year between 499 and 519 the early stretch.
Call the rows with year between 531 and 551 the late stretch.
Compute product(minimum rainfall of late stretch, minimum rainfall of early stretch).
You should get 13.5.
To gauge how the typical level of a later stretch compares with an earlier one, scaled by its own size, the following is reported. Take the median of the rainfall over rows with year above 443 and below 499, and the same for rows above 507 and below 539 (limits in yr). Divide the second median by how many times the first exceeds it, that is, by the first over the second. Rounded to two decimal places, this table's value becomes 3.80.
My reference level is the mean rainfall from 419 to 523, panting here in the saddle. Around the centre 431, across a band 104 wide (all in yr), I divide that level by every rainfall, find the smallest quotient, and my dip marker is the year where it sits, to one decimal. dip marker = 445.0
